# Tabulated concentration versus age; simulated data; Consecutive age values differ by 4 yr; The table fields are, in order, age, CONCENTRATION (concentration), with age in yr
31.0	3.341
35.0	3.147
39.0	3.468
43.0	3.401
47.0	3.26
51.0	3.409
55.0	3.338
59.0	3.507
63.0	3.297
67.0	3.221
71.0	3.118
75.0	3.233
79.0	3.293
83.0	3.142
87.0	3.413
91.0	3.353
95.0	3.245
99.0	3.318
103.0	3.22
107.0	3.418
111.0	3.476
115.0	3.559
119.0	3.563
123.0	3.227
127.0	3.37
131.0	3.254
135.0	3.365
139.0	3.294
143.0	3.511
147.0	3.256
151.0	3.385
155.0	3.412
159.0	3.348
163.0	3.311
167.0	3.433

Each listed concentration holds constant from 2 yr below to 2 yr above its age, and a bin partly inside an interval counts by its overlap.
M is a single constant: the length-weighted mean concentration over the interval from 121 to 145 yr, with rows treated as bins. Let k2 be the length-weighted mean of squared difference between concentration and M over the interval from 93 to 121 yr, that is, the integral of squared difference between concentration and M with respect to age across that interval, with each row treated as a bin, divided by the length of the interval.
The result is 0.021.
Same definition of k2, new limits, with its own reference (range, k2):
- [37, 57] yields 0.006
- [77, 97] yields 0.011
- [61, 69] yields 0.008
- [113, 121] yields 0.050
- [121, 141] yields 0.005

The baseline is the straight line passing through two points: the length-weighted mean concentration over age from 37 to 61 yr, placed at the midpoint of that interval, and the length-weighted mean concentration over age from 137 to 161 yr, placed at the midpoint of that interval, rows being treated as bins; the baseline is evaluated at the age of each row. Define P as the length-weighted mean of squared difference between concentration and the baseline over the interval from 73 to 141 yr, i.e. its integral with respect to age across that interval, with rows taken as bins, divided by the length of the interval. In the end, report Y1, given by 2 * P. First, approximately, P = 0.016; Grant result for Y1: 0.031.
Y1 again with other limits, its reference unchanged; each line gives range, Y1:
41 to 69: 0.021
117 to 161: 0.020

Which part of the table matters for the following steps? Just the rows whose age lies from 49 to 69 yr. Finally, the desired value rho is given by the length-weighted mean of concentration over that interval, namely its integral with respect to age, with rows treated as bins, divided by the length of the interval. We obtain 3.35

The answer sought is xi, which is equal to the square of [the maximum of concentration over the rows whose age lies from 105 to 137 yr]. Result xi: 12.7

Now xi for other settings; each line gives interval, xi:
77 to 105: 11.6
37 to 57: 12.0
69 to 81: 10.8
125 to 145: 12.3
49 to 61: 12.3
